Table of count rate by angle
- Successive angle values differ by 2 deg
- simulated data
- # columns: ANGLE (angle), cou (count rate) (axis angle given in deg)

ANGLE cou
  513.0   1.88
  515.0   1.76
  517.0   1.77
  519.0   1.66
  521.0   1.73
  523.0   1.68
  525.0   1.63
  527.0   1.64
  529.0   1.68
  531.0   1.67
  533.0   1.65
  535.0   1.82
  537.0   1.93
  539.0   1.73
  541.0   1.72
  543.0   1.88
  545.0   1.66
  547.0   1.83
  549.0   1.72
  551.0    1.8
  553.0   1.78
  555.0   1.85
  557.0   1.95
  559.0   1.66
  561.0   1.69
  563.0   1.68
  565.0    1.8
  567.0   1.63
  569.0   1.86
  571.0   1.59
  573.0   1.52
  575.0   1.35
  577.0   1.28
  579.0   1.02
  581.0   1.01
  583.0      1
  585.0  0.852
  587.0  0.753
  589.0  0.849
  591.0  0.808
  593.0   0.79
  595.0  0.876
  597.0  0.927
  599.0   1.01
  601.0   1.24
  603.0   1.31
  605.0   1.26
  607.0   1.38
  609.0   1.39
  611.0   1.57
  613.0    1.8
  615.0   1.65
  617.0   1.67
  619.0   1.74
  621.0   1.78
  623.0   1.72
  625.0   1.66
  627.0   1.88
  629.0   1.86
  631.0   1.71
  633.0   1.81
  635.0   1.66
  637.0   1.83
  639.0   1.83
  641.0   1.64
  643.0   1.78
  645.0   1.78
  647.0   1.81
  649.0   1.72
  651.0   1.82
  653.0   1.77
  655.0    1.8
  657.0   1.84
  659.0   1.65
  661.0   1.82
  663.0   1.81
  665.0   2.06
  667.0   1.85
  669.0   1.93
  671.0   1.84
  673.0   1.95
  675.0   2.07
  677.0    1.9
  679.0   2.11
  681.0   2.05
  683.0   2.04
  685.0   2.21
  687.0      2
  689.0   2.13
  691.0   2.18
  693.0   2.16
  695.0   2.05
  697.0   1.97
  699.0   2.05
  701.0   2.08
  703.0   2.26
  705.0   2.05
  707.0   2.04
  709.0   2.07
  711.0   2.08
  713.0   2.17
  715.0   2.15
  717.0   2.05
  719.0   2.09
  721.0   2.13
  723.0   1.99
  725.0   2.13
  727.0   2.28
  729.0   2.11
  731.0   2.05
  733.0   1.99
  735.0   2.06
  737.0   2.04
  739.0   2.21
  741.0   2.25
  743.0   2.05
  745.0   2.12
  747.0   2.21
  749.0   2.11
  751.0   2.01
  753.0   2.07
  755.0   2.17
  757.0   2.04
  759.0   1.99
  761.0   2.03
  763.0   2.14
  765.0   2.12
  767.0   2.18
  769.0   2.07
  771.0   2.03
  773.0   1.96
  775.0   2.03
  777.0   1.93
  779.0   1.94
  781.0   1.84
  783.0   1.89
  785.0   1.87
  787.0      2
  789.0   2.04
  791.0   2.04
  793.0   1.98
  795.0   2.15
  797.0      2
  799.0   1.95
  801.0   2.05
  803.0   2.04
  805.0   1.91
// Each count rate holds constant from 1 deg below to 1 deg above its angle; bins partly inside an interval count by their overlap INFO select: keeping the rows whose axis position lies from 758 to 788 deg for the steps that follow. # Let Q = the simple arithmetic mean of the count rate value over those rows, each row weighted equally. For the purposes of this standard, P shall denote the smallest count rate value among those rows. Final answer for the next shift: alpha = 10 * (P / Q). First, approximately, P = 1.84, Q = 2.00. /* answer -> 9.2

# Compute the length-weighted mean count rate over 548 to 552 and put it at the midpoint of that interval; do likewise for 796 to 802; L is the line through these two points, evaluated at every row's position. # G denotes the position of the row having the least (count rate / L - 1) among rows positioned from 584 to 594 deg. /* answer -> 587.0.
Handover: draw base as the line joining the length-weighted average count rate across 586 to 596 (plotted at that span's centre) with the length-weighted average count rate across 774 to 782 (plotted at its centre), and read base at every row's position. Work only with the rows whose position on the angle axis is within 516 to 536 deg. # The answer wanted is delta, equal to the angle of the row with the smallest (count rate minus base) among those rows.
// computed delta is 533.0 deg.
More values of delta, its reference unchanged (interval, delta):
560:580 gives 579.0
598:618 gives 599.0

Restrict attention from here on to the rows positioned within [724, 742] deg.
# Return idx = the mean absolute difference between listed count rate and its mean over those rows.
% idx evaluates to 0.08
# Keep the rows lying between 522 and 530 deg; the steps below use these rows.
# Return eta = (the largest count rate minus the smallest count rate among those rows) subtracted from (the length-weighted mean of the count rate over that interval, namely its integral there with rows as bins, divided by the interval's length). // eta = 1.6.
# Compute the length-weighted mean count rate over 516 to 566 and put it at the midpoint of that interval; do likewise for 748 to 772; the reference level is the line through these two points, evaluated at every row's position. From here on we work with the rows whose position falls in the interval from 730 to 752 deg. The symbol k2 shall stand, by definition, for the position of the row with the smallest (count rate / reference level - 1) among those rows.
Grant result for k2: 751.0 deg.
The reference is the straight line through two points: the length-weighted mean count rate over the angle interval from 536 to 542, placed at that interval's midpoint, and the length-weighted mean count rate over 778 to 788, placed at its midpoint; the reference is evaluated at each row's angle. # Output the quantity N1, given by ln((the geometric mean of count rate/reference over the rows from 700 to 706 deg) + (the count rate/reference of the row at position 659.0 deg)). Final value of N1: 0.71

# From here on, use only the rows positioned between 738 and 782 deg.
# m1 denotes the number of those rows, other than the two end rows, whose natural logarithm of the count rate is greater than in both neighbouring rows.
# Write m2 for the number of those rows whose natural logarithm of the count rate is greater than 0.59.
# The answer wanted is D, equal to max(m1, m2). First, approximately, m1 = 7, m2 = 22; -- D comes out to 22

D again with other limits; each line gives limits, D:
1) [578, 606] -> 2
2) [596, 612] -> 1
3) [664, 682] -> 9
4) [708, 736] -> 14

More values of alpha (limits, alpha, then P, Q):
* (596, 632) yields 6.1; 0.927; 1.53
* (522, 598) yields 5.1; 0.753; 1.49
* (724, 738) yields 9.5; 1.99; 2.09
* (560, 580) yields 6.6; 1.02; 1.54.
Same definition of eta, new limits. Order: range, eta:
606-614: 1.1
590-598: 0.7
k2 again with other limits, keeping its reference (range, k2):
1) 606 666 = 607.0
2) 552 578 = 577.0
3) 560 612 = 587.0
